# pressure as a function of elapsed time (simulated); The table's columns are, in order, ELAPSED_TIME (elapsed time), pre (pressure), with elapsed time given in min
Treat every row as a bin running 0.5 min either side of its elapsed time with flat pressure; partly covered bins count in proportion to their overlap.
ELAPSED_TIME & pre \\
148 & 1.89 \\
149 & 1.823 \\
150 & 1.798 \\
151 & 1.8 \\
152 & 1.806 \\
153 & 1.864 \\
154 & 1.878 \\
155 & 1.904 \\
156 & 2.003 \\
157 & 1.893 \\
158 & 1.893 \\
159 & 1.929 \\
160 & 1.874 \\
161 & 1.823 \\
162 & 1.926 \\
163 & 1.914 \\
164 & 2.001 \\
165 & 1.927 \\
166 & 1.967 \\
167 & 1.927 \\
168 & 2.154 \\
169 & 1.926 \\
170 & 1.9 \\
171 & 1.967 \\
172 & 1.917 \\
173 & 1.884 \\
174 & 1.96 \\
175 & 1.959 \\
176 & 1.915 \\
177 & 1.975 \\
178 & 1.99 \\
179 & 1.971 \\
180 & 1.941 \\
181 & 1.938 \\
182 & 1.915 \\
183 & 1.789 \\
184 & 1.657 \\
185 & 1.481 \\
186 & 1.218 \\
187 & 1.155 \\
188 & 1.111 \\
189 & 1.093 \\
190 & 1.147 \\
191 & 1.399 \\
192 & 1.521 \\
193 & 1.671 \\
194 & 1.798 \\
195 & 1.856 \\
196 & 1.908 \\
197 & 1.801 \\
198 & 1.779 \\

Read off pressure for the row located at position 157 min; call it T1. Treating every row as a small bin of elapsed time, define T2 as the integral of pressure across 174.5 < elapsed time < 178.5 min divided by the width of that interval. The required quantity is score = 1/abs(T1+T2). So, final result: 0.26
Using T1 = 1.893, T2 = 2.0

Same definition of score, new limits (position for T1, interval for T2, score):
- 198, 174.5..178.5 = 0.27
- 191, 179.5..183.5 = 0.30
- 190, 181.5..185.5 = 0.35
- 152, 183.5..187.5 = 0.31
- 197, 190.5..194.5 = 0.29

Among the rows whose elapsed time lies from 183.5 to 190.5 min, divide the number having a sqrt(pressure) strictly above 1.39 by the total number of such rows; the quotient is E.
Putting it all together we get 0.0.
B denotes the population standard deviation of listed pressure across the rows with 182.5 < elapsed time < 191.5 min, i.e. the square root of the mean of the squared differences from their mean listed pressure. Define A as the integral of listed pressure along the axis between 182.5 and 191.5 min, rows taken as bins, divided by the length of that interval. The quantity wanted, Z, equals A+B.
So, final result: 1.58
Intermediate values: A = 1.34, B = 0.242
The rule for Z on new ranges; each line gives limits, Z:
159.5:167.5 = 1.97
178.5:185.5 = 1.98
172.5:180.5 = 1.98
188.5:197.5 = 1.87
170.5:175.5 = 1.97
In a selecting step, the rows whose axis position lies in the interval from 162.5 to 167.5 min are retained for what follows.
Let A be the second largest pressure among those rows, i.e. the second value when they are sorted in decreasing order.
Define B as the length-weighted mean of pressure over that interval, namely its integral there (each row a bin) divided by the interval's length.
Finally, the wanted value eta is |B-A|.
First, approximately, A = 1.967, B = 1.95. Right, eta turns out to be 0.02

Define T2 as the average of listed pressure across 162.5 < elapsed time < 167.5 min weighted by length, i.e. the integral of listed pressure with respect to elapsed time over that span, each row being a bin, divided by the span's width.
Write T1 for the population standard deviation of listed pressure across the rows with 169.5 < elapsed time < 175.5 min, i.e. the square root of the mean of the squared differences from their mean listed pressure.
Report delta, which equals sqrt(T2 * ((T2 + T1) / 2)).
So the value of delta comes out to 1.39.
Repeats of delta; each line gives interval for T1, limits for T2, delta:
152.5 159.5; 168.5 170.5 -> 1.37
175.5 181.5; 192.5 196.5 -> 1.29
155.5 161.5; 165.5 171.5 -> 1.41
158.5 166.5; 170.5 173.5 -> 1.38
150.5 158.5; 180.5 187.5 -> 1.15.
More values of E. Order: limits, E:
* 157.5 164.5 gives 0.1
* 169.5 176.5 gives 0.4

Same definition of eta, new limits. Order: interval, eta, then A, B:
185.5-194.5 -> 0.33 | 1.671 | 1.35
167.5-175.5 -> 0.01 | 1.967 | 1.96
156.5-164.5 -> 0.02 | 1.929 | 1.91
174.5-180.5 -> 0.02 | 1.975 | 1.96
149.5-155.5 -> 0.04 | 1.878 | 1.84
